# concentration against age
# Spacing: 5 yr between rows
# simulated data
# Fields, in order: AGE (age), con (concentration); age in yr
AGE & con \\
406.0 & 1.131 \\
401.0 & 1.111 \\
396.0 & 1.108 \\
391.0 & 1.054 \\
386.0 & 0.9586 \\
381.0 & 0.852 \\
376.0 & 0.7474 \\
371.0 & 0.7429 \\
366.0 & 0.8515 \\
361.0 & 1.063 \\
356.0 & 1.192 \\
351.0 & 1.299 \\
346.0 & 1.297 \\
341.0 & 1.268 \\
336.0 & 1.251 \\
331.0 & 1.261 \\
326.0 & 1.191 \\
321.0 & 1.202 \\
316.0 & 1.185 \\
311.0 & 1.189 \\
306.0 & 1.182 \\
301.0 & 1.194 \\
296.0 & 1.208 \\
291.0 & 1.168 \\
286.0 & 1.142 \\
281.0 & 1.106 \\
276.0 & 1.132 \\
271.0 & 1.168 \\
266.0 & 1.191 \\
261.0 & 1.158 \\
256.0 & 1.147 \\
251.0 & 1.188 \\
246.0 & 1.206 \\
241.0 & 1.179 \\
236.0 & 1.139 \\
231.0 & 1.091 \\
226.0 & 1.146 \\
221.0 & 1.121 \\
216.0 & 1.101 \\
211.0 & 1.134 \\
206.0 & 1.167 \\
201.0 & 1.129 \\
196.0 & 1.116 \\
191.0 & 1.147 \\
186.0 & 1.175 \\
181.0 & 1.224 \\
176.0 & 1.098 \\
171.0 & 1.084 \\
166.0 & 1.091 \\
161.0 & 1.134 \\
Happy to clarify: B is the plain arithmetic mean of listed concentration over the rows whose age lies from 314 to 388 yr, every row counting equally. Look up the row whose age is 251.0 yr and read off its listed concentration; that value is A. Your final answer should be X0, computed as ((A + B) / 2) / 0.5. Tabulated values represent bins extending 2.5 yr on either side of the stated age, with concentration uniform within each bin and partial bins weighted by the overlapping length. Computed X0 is 2.28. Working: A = 1.188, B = 1.09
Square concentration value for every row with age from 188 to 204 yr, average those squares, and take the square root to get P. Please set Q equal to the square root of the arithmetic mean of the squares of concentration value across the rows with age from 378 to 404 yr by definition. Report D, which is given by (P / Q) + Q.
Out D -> 2.13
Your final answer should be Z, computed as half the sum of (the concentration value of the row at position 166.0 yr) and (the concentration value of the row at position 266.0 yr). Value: 1.141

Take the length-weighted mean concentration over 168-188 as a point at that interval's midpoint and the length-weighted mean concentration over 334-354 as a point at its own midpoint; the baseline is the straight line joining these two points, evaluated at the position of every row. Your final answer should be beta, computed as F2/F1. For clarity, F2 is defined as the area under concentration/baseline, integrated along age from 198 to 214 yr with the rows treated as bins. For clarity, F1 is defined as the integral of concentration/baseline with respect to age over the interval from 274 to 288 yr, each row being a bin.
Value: 1.2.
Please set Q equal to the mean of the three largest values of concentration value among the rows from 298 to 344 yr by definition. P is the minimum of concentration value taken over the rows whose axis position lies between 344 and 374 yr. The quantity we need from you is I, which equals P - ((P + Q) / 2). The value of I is -0.26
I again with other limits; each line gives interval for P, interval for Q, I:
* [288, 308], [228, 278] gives -0.01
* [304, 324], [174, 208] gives 0.00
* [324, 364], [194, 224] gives -0.04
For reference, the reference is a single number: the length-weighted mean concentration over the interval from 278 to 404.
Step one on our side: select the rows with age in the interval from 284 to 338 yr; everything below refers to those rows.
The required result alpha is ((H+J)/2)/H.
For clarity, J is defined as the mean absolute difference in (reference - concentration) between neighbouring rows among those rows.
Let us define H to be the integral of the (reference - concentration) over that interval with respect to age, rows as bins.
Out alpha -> 0.498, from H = -4.6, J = 0.021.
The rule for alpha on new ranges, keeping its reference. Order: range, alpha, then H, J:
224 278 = 0.493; -2.5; 0.033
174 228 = 0.487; -1.6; 0.040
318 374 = 0.480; -1.7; 0.070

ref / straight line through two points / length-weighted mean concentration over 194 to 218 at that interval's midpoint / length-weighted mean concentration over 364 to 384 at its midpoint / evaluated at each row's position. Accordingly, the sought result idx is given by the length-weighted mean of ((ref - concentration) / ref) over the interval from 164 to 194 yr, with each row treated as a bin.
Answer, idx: 0.04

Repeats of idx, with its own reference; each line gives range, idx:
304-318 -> -0.28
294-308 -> -0.27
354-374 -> -0.16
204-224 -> -0.01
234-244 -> -0.09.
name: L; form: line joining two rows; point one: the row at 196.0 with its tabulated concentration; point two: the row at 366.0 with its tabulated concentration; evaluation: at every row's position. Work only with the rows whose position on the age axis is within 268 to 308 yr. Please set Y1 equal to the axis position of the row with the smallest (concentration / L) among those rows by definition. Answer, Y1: 281.0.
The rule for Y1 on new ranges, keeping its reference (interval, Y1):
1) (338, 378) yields 371.0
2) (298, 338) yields 306.0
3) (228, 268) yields 231.0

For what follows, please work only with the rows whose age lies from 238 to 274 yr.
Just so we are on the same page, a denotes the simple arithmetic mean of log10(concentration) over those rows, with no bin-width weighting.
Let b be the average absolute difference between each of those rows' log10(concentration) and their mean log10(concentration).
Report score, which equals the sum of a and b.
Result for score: 0.0767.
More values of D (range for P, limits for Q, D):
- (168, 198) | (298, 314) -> 2.15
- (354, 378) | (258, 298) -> 1.97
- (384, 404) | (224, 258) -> 2.07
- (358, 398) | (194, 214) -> 1.96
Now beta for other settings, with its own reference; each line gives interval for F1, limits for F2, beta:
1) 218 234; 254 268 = 0.9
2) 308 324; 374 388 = 0.6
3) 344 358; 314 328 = 1.0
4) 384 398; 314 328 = 1.2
